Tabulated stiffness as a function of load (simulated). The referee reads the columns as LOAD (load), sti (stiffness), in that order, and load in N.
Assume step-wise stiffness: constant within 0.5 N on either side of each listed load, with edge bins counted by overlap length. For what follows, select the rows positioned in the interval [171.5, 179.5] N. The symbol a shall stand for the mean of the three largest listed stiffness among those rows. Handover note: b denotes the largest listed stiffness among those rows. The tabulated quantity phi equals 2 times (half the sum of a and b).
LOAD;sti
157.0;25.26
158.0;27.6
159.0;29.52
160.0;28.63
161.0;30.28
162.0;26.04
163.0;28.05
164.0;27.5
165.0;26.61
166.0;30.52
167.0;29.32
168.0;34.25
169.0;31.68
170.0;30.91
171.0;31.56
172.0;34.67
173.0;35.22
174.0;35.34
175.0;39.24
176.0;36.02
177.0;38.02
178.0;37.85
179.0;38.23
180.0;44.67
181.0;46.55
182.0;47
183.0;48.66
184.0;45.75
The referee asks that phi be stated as 78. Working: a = 38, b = 39.24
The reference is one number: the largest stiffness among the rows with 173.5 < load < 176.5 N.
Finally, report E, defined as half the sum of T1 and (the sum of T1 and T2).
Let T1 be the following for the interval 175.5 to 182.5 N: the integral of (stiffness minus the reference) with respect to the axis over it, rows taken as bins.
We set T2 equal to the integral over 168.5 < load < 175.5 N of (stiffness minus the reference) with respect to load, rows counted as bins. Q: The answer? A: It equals -4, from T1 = 14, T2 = -36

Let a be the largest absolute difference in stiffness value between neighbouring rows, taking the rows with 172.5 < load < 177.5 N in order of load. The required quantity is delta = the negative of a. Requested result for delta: -3.9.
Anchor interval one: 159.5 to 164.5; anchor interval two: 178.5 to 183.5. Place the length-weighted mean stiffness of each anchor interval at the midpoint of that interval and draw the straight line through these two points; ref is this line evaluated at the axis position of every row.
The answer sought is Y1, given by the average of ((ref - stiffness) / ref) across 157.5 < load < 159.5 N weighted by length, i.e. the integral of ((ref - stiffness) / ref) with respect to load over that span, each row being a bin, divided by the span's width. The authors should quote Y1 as -0.14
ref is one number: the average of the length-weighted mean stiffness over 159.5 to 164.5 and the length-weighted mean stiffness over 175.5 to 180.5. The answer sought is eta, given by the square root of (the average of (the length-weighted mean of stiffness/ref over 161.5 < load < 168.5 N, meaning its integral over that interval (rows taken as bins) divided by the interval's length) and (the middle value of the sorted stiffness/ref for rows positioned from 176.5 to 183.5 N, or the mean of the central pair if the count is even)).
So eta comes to 1.05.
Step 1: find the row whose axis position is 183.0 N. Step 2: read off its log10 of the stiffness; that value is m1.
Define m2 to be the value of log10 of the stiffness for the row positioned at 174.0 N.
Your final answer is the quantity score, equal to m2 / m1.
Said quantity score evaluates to 0.92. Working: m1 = 1.69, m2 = 1.55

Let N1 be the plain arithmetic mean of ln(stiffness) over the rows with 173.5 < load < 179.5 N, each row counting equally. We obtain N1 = 3.62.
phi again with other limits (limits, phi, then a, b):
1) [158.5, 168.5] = 66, 32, 34.25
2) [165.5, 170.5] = 67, 32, 34.25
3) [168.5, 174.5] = 70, 35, 35.34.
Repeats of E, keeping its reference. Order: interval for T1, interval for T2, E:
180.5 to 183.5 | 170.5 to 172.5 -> 18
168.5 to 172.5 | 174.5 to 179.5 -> -32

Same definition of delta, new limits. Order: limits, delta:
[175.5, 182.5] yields -6.4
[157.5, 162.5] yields -4.2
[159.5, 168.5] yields -4.9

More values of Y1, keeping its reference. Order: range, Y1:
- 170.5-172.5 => 0.09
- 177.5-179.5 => 0.11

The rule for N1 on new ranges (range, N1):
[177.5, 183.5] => 3.78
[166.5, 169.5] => 3.46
